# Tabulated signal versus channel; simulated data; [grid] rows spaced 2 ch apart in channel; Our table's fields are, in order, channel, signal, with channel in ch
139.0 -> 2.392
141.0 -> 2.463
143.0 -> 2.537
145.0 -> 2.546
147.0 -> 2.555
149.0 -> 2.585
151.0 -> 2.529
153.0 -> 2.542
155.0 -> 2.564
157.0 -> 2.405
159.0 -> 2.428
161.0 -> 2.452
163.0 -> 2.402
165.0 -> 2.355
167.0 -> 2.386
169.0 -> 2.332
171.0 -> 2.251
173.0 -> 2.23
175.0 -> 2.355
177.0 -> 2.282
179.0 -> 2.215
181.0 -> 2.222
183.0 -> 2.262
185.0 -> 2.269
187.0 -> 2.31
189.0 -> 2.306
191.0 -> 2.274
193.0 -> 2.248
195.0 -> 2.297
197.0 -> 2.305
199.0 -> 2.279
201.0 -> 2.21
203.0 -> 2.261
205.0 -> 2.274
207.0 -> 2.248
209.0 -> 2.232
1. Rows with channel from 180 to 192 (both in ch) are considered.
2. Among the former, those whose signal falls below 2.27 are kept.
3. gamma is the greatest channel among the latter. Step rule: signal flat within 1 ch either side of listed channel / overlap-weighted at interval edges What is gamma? 185.0 ch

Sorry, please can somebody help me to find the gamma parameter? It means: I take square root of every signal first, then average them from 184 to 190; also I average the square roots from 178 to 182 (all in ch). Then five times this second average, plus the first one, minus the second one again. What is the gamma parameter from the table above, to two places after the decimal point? 7.47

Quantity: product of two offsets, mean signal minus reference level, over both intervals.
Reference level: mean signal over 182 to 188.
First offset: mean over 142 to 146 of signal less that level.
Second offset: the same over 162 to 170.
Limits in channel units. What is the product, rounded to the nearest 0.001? 0.023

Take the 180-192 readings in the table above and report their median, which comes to 2.27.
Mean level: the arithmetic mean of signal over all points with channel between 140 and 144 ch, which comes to 2.50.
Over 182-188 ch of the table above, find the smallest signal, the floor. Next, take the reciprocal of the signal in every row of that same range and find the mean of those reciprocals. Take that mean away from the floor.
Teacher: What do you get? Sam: 1.82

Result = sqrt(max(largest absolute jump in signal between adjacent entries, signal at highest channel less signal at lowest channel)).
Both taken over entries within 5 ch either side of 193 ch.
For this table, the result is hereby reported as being 0.22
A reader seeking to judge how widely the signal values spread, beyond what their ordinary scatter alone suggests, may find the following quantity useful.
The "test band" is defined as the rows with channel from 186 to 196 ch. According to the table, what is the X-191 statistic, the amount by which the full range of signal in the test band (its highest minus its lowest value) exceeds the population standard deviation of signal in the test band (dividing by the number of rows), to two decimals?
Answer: 0.04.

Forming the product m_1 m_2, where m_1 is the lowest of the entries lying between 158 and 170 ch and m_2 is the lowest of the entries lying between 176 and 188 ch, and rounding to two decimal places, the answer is 5.17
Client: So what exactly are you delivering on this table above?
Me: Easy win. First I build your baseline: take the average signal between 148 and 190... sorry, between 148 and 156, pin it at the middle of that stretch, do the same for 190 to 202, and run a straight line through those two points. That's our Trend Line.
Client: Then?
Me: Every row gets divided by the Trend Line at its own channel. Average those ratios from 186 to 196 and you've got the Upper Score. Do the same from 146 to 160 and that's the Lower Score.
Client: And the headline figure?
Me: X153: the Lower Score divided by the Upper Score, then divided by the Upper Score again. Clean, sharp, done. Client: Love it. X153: 1.00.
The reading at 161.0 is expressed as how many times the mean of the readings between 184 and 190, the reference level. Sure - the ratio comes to 1.07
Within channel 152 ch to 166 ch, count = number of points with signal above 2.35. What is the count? 7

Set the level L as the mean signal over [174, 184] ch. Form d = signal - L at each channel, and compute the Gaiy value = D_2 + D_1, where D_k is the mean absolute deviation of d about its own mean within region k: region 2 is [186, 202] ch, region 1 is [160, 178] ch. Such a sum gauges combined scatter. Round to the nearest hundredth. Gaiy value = 0.08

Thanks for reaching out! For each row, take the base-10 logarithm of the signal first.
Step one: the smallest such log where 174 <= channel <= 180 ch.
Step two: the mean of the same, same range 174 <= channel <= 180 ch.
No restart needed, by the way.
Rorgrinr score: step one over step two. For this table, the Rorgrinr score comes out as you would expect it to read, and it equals 0.963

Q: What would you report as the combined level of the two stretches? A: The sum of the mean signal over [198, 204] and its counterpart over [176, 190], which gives 4.52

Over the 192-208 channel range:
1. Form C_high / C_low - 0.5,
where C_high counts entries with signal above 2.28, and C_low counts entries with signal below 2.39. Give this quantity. -0.25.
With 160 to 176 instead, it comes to 0.50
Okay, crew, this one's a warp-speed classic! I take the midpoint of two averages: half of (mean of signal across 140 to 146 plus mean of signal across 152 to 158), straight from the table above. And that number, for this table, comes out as 2.51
